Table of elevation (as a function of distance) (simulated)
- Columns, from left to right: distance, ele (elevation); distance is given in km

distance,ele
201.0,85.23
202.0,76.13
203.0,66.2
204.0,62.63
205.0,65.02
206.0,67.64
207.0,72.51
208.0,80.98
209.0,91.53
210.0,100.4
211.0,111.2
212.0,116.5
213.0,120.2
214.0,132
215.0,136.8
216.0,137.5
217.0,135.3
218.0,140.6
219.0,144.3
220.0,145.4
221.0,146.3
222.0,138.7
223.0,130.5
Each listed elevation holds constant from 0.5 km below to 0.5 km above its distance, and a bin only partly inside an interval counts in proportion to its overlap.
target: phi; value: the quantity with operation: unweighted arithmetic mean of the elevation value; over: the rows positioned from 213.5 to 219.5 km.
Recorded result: 138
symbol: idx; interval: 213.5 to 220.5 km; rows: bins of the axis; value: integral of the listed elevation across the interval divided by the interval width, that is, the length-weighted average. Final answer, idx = 139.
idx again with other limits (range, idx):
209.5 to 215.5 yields 120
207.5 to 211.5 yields 96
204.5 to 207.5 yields 68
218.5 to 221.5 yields 145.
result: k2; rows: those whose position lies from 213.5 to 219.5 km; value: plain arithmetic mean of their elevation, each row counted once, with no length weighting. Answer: 138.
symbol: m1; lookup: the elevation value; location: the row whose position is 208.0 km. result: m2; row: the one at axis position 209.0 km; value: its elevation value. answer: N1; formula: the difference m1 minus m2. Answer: -11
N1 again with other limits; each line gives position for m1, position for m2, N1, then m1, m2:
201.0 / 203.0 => 19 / 85.23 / 66.2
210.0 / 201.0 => 15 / 100.4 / 85.23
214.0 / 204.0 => 69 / 132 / 62.63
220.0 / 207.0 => 73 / 145.4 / 72.51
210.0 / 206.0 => 33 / 100.4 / 67.64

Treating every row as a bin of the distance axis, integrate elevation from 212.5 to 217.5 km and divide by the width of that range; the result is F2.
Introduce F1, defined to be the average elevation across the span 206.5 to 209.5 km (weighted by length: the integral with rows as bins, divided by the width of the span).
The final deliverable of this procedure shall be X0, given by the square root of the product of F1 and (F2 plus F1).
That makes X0 132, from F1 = 82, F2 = 132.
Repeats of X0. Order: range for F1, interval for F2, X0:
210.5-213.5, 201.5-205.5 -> 146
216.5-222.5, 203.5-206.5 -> 171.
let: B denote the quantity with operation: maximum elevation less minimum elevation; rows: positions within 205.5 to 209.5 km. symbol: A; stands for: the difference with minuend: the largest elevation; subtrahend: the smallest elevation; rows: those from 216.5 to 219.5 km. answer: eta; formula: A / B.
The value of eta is 0.38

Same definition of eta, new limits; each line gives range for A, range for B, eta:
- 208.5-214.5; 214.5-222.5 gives 3.68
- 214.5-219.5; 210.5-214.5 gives 0.43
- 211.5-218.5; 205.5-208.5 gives 1.81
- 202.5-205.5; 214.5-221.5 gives 0.32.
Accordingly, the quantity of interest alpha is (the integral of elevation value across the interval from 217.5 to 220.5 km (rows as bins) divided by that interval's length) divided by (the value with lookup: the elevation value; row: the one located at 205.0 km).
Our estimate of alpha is 2.2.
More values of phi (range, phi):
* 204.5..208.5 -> 72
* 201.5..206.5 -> 68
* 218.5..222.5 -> 144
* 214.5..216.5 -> 137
